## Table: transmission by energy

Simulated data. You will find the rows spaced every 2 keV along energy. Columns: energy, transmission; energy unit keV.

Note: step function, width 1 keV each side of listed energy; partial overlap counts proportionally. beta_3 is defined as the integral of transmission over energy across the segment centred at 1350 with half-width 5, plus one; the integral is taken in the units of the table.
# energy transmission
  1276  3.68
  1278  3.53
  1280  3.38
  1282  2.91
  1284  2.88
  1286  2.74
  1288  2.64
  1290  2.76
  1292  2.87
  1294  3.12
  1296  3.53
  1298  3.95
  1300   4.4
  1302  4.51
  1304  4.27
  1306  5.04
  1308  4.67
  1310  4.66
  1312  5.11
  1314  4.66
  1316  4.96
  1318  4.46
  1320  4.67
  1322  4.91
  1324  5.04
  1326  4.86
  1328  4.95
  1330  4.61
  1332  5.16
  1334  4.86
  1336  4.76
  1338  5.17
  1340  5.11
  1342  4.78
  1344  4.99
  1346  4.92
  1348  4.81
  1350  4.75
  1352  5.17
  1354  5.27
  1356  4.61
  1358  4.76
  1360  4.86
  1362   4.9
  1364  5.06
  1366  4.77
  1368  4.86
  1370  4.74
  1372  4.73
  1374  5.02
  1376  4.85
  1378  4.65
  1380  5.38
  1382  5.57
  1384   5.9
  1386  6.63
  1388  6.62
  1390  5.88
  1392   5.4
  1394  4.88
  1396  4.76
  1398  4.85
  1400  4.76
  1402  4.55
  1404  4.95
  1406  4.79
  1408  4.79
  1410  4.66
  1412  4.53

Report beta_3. 50.8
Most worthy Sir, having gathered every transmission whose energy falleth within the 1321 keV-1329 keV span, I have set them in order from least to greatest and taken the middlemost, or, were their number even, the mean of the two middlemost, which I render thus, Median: 4.93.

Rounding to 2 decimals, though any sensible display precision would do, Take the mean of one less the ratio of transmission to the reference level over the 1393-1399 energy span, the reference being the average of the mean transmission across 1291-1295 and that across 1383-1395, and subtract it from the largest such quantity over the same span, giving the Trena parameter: 0.02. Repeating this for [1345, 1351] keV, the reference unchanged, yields 0.02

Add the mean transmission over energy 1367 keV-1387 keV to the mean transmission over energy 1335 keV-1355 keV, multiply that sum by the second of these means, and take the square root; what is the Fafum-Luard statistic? 7.12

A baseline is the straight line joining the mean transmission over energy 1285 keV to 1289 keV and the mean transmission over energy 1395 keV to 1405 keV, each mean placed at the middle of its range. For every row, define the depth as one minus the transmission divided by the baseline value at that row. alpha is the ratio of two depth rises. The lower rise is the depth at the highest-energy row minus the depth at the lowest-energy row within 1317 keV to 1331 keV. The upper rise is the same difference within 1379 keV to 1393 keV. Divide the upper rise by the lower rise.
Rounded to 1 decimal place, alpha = 1.2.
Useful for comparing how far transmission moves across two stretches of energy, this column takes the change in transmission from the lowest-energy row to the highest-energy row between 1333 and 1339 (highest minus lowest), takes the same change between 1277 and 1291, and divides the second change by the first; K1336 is -2.5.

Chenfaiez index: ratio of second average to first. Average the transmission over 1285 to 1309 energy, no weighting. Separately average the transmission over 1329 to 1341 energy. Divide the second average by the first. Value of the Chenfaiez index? 1.33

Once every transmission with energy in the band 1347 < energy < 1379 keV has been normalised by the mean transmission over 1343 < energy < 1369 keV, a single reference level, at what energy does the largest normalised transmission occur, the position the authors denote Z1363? 1354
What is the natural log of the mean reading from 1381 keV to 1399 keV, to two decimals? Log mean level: 1.72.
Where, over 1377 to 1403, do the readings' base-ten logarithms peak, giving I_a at 1386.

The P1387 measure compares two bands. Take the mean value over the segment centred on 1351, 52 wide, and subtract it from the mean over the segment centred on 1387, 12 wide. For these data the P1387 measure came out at 1.1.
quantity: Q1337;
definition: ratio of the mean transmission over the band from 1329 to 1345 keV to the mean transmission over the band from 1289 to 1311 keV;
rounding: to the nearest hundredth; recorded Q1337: 1.24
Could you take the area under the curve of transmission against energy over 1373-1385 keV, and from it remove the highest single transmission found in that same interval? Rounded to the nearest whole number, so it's 57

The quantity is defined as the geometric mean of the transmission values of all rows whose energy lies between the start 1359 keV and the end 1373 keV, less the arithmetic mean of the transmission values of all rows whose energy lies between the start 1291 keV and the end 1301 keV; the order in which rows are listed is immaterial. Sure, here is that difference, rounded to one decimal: 1.3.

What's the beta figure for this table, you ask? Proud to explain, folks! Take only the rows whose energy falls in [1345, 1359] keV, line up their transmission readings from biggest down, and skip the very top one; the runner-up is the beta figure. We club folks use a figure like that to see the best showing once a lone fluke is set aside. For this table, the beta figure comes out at 5.17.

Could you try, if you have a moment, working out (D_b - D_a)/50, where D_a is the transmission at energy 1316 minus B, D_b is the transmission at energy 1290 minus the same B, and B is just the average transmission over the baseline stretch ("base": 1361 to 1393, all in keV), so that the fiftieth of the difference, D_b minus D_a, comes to -0.04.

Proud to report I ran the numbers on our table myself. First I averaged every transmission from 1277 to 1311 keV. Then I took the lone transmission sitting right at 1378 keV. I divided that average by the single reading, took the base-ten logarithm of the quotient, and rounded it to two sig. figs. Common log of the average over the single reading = -0.11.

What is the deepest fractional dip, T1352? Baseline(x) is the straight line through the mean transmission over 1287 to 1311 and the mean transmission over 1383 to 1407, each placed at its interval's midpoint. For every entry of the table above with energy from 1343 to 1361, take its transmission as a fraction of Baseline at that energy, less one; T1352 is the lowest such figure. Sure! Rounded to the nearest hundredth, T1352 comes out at -0.03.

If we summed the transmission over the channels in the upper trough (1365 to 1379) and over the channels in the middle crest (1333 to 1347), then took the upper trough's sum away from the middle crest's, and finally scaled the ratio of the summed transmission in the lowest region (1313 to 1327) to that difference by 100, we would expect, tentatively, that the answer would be 3460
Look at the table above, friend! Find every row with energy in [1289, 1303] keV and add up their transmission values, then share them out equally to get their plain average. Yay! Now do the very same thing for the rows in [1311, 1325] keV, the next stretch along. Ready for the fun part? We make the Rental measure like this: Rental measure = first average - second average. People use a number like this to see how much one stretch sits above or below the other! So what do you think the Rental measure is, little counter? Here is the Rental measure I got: -1.2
